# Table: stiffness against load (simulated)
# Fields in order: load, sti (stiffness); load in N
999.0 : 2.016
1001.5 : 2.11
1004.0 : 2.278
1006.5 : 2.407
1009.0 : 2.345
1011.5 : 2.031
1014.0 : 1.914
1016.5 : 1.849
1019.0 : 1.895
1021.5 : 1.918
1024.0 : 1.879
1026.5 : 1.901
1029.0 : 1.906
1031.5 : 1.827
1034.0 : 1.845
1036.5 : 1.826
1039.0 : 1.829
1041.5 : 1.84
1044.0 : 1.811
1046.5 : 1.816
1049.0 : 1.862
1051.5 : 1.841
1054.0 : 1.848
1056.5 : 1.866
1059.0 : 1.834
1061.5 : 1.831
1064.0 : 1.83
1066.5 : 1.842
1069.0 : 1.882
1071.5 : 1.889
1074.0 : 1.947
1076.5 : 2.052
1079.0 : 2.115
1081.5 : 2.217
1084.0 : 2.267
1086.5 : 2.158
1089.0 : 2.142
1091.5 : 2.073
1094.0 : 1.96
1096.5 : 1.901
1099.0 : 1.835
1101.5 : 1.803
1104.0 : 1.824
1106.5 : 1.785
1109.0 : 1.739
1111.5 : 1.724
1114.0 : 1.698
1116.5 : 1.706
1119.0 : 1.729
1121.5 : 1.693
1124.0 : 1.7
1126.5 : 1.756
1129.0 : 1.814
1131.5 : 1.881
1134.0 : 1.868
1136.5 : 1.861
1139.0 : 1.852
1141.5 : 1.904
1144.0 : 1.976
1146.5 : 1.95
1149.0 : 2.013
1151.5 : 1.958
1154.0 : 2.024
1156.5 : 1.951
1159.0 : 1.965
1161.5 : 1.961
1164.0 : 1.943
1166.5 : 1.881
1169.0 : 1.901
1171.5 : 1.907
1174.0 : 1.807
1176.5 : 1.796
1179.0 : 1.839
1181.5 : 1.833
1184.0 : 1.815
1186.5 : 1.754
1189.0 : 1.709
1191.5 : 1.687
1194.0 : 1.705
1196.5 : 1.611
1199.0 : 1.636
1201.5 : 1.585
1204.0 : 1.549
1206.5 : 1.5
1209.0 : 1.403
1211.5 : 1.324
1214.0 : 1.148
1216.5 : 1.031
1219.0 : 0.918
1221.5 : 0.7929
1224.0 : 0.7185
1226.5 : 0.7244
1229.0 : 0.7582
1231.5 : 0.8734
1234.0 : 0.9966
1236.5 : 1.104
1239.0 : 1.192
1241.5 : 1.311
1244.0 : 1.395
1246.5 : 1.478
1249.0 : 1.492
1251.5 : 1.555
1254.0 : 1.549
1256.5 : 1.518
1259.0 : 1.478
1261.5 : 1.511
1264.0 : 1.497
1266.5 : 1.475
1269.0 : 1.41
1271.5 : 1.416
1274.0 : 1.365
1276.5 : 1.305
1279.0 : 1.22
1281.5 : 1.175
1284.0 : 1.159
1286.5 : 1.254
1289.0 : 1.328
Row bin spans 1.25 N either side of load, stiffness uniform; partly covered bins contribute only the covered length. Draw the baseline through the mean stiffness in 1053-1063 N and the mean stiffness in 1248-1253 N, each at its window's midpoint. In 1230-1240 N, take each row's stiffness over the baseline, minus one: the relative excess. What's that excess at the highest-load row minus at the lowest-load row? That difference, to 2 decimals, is 0.21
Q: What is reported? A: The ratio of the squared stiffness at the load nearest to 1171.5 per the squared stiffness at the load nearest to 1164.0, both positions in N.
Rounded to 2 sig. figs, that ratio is 0.96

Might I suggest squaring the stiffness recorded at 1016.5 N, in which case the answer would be 3.4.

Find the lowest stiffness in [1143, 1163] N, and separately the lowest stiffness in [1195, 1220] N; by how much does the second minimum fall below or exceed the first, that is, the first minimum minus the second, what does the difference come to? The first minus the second 1.03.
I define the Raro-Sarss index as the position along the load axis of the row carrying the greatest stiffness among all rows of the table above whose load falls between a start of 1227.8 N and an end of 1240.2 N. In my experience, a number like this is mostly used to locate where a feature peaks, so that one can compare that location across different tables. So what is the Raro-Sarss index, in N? 1239.0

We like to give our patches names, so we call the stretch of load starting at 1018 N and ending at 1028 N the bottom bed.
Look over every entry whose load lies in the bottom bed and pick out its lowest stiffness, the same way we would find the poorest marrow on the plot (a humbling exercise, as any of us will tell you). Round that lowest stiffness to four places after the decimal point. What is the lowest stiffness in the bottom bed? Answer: 1.8790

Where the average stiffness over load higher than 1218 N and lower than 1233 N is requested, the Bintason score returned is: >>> 0.80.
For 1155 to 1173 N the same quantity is 1.93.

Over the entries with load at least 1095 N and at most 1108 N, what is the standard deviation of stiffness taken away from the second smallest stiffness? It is 1.76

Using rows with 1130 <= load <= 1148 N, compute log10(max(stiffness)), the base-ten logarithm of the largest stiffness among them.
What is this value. 0.296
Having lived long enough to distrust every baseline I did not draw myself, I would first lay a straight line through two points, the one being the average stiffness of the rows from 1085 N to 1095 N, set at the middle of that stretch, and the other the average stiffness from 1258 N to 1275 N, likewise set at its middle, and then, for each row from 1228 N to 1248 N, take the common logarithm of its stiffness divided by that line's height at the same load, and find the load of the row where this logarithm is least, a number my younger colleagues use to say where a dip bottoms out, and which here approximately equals 1229.0 N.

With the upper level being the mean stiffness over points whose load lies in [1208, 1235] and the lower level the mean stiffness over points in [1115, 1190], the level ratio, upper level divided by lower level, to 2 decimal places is 0.52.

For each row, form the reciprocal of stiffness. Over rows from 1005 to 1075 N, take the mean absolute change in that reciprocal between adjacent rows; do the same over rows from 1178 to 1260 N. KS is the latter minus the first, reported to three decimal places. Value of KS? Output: 0.041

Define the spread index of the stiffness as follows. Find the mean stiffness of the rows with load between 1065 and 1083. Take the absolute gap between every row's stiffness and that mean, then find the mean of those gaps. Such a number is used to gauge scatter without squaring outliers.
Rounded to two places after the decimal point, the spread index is 0.12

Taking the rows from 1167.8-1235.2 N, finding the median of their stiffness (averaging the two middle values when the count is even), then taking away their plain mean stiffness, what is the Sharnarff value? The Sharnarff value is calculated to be 0.17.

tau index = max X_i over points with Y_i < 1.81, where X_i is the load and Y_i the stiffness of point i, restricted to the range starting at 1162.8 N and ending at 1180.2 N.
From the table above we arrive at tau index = 1176.5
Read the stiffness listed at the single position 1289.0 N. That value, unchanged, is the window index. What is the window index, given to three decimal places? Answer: 1.328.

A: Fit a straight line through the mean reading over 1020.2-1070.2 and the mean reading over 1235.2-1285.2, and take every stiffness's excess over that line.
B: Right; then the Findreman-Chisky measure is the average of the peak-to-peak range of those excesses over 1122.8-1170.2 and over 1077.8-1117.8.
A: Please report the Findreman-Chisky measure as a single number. 0.45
